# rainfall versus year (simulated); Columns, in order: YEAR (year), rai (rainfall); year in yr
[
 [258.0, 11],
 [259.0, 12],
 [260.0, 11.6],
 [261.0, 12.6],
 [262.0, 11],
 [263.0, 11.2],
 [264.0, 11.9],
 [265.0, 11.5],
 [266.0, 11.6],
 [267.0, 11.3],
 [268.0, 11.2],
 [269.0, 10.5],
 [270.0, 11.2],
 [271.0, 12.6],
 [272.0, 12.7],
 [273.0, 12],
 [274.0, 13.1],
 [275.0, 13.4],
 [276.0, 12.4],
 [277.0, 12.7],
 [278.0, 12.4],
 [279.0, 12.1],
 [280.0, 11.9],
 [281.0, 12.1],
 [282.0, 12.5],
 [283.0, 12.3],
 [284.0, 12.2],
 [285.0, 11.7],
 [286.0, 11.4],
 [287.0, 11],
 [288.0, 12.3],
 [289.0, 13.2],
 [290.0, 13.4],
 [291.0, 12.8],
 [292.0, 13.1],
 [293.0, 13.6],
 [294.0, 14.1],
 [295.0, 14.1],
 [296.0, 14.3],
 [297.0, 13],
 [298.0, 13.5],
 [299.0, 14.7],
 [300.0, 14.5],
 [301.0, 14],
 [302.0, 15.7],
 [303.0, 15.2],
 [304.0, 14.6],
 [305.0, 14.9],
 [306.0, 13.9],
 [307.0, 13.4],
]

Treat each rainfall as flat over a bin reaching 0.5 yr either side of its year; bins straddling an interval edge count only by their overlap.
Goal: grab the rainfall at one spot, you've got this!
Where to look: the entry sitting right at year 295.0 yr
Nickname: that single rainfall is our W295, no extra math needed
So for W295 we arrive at 14.1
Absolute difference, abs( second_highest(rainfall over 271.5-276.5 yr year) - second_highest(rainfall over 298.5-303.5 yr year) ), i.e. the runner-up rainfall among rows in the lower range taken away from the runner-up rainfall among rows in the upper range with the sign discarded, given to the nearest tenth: 2.1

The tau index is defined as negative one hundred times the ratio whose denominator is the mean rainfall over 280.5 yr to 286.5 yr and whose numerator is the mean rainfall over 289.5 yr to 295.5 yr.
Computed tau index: -112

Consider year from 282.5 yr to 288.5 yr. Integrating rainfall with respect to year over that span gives 70.9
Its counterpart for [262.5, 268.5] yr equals 68.7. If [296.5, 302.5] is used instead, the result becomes 85.4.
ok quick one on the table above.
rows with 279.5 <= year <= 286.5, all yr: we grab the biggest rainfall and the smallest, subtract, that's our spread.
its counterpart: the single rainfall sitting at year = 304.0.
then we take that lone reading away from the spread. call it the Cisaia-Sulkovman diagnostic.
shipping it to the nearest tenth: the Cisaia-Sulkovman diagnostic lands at -13.5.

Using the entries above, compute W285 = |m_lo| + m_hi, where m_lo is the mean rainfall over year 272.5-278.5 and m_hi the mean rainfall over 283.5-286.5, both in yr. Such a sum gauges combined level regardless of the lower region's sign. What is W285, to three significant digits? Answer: 24.4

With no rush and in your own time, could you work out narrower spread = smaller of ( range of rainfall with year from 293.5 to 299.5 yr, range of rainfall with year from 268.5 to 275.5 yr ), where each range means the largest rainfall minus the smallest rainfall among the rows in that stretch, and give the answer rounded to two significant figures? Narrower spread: 1.7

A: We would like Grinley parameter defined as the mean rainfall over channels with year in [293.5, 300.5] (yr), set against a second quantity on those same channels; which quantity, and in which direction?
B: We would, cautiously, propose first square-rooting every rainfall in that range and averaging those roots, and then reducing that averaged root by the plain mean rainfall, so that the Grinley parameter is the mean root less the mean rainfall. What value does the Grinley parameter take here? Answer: -10.3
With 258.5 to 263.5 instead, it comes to -8.3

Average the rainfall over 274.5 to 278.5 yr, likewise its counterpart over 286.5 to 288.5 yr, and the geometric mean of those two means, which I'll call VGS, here 12.2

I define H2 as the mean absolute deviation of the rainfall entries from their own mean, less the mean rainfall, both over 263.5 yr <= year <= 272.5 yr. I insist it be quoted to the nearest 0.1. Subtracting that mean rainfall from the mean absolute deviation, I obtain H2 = -11.1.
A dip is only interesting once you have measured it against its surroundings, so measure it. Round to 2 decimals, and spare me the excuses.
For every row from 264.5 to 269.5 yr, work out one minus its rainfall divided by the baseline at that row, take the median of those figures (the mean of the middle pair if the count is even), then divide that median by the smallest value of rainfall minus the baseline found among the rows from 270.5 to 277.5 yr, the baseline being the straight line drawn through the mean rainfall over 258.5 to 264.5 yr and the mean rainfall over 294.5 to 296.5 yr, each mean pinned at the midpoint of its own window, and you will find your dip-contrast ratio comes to -0.12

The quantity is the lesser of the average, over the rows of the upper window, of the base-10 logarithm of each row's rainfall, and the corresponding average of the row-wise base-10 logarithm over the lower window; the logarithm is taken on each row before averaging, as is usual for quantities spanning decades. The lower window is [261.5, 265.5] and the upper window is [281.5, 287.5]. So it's 1.06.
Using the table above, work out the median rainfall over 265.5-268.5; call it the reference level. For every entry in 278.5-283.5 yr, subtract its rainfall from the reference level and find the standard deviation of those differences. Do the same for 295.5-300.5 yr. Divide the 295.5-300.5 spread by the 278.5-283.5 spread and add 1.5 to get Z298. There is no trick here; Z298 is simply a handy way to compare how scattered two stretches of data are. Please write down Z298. 4.7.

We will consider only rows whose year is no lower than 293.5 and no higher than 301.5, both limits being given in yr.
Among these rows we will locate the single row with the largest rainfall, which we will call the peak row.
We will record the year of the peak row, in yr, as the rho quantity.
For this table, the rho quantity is 299.0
